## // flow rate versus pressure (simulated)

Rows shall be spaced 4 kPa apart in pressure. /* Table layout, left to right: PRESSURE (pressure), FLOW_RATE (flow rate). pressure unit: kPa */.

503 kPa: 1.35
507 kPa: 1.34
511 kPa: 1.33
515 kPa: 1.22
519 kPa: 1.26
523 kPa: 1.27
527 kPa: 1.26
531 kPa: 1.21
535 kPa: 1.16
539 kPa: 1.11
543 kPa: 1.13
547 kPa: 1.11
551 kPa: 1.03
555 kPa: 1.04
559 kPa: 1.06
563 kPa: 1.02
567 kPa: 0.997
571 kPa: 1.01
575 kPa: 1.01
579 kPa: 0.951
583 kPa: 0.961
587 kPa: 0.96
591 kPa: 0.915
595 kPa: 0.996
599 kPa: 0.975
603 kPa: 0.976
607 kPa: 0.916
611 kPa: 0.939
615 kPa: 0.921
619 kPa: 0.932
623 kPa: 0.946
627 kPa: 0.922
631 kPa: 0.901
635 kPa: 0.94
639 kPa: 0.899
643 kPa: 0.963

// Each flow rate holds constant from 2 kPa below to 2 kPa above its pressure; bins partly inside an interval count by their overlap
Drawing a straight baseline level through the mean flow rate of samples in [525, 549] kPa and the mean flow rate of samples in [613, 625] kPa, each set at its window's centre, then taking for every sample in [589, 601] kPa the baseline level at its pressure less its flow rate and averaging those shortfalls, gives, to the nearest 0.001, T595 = 0.038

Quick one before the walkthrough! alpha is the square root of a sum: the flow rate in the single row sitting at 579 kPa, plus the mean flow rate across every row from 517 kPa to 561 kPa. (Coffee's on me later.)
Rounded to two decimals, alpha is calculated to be 1.45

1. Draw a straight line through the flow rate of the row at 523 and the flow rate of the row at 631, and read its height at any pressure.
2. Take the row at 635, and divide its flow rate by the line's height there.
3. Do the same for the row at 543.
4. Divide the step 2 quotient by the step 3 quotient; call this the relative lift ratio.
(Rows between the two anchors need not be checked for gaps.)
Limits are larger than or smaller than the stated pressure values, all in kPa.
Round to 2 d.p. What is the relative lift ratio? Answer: 1.13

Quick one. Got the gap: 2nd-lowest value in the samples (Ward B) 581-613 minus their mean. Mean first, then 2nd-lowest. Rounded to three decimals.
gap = -0.039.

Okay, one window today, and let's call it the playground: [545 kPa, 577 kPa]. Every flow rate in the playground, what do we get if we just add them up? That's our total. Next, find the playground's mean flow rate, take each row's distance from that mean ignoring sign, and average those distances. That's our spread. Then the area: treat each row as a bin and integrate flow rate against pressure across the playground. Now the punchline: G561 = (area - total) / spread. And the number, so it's 936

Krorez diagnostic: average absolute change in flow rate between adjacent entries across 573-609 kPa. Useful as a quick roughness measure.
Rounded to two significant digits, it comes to 0.035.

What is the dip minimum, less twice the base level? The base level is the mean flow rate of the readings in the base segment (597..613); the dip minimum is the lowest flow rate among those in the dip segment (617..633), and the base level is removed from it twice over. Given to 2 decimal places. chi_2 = -1.00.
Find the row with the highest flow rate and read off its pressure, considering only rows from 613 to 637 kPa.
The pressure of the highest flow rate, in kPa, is 623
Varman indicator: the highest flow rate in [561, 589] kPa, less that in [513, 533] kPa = -0.250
